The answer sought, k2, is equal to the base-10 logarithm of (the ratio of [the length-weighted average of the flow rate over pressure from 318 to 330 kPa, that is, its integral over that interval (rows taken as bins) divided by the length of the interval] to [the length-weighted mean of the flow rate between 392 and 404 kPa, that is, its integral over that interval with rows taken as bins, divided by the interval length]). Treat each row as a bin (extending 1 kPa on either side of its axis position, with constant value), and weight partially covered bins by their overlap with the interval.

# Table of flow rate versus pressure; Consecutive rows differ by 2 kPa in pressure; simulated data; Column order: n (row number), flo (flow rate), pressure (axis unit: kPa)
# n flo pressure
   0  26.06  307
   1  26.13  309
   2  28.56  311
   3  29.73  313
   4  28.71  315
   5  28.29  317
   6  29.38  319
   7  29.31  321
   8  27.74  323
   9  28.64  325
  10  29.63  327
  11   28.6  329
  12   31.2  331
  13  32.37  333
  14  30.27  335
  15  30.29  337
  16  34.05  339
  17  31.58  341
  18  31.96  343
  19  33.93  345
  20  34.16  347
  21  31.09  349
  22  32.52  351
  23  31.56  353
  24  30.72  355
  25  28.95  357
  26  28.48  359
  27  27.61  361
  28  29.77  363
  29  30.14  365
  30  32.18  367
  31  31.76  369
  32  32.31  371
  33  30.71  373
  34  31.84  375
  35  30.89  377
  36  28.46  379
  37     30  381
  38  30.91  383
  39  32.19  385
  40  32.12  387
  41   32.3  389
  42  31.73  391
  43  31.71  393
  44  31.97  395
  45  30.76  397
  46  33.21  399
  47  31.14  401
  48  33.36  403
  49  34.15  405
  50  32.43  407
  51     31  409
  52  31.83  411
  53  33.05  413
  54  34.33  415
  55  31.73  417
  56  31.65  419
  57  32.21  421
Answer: -0.045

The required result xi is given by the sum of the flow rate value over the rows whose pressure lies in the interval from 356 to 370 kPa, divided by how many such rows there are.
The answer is 29.8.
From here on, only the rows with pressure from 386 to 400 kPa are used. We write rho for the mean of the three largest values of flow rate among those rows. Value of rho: 32.5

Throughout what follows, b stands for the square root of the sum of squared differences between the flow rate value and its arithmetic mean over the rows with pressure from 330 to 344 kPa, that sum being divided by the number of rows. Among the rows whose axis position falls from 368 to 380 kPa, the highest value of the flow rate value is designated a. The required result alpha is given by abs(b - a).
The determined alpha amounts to 31.1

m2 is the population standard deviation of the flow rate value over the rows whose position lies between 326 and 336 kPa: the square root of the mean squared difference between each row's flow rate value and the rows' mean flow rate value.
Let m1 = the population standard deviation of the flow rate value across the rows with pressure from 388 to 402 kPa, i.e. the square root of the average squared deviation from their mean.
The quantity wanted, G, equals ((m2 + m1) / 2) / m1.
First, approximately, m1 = 0.74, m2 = 1.29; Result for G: 1.38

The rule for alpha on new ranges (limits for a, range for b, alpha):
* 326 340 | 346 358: 32.4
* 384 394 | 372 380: 31.1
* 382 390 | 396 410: 31.1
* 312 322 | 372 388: 28.6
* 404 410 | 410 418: 33.1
